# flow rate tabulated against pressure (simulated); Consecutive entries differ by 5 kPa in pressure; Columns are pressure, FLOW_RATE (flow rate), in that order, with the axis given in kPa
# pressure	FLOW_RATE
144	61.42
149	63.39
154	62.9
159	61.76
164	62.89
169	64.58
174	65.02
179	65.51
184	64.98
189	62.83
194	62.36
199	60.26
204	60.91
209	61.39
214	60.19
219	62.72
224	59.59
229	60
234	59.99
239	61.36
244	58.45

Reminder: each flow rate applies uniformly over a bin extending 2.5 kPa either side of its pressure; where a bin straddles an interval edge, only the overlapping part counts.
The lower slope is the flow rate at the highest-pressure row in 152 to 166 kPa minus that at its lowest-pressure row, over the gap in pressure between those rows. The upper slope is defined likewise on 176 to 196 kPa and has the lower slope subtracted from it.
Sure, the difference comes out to -0.21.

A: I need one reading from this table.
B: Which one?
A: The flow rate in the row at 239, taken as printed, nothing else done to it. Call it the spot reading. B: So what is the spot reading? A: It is 61.36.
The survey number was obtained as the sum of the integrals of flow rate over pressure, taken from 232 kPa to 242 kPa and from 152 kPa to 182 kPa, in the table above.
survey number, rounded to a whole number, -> 2520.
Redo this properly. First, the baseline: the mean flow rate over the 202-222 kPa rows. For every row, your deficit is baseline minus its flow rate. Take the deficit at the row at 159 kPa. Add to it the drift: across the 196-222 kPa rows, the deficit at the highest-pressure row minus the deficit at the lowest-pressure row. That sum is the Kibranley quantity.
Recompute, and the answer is -3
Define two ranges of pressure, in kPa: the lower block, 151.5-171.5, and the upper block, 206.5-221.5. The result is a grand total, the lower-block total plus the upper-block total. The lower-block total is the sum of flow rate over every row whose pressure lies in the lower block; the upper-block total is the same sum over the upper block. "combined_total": 436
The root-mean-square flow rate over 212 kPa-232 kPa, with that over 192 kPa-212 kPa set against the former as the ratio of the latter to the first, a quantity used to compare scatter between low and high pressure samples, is 1.01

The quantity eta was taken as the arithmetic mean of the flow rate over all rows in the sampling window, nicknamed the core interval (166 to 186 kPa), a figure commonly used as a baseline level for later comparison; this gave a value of 65.0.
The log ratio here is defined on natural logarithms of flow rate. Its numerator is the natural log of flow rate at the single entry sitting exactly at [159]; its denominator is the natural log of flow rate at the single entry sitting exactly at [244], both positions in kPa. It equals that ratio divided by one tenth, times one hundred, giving 1014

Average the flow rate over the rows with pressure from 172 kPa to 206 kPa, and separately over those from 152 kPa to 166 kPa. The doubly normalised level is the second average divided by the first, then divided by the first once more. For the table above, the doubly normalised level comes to 0.0157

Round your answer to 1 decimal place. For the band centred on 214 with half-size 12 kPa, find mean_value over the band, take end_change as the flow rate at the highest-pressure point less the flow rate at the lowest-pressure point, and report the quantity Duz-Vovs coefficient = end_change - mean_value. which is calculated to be -62.3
